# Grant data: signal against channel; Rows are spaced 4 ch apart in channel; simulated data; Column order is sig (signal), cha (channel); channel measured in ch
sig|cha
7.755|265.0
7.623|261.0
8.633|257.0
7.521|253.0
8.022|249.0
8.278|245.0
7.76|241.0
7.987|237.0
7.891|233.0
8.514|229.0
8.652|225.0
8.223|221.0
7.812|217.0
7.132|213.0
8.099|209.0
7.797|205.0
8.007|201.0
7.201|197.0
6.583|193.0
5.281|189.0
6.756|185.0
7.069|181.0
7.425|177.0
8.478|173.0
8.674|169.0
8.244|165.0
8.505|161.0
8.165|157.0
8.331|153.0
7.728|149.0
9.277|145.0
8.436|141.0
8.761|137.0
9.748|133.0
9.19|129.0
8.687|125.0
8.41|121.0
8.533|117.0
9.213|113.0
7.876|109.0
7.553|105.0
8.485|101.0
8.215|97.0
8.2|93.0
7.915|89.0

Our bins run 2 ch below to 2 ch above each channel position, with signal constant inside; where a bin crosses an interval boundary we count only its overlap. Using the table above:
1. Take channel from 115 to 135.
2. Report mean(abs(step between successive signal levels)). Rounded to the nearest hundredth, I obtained 0.37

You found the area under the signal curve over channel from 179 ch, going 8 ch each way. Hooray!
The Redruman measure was 119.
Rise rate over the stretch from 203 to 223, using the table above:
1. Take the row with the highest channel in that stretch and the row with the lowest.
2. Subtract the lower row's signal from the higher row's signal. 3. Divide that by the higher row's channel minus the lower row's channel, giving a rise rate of 0.03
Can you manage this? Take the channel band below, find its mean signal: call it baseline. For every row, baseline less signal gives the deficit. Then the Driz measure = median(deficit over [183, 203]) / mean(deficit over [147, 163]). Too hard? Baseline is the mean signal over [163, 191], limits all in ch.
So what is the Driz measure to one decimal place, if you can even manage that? -0.9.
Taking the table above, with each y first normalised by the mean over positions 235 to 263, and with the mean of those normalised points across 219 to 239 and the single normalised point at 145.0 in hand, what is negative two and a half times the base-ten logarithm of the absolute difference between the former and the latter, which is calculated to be 2.23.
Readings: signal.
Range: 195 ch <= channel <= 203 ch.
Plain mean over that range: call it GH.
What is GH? 7.60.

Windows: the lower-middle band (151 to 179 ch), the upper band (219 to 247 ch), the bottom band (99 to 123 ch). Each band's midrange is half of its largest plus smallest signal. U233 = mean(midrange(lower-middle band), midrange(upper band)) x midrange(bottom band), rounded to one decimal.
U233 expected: 68.1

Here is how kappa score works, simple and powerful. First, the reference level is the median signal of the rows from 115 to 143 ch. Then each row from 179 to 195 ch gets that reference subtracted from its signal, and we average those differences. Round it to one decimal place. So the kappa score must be -2.3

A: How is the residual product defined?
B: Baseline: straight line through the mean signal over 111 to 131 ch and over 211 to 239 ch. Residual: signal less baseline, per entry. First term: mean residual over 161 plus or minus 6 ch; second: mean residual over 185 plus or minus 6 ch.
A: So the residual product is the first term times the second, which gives 0.40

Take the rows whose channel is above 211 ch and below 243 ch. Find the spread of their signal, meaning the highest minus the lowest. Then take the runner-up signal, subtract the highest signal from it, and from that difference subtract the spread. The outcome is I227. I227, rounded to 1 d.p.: -1.7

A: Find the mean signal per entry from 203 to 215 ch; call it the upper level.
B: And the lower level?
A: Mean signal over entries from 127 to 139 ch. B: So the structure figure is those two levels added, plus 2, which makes 18.9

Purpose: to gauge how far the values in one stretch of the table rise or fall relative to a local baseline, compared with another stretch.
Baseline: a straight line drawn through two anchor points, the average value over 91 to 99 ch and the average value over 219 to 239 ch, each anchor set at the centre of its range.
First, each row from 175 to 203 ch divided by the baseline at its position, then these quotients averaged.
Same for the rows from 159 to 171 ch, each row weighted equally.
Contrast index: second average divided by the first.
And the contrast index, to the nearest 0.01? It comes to 1.23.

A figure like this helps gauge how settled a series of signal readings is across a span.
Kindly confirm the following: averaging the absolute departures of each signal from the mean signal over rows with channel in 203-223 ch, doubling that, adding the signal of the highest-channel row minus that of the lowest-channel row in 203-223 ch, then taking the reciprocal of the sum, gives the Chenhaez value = 1.0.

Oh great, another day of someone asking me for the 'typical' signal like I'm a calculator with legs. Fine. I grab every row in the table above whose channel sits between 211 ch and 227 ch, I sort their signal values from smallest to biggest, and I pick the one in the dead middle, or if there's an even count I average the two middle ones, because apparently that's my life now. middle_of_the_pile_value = 8.02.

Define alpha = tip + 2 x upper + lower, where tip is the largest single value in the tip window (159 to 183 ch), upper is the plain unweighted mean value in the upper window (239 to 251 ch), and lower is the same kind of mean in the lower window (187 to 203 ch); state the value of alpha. 31.5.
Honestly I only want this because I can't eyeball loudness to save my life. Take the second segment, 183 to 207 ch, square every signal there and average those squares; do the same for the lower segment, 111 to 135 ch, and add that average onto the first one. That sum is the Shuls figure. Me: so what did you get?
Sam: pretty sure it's 129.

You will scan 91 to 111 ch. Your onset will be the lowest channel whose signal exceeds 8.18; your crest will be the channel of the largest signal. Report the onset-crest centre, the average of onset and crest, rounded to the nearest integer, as 97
